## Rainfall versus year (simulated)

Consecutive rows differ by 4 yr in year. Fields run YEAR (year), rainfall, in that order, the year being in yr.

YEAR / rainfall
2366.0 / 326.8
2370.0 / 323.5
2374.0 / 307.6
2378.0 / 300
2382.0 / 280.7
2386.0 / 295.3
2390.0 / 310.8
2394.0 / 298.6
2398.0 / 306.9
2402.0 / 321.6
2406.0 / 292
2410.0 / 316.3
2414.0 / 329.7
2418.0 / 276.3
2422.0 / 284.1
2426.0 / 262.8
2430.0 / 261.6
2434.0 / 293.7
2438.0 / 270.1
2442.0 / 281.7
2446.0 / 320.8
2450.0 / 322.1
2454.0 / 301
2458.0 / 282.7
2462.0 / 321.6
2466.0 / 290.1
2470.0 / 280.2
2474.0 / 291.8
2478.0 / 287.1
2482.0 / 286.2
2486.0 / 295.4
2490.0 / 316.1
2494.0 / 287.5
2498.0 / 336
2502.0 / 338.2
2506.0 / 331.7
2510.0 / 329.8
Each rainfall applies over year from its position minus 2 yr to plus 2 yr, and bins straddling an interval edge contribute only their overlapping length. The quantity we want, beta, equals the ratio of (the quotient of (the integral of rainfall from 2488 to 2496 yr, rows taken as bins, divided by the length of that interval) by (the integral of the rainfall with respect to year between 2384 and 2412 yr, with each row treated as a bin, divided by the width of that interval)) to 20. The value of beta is 0.0493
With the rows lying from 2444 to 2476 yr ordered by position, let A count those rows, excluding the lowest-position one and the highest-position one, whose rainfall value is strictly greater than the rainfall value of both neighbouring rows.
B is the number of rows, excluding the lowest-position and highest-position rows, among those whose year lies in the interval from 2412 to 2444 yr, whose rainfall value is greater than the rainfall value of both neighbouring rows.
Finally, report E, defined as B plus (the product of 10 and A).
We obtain 22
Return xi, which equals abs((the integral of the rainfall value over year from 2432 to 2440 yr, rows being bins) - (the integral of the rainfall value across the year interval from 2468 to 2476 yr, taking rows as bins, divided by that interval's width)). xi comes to 1969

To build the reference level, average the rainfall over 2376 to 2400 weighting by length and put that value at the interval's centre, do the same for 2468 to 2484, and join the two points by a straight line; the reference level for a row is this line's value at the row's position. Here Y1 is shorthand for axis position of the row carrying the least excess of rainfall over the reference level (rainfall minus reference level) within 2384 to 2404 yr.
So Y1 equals 2386.0 yr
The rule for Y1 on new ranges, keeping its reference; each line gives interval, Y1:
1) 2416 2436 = 2430.0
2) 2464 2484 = 2470.0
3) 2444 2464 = 2458.0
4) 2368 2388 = 2382.0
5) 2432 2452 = 2438.0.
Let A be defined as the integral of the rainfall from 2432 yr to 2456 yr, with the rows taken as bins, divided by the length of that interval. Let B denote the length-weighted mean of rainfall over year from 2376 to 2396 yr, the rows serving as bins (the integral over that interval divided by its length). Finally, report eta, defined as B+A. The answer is 595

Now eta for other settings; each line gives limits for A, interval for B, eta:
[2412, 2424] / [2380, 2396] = 593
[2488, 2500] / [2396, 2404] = 627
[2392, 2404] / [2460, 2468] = 615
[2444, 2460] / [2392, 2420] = 613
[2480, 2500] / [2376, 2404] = 606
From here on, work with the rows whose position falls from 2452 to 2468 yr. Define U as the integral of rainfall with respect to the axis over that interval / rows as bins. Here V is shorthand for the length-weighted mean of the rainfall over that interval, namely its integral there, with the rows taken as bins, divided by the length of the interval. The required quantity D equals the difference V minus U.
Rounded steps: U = 4782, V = 299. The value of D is -4483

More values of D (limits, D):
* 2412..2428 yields -4323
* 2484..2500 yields -4631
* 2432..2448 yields -4374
